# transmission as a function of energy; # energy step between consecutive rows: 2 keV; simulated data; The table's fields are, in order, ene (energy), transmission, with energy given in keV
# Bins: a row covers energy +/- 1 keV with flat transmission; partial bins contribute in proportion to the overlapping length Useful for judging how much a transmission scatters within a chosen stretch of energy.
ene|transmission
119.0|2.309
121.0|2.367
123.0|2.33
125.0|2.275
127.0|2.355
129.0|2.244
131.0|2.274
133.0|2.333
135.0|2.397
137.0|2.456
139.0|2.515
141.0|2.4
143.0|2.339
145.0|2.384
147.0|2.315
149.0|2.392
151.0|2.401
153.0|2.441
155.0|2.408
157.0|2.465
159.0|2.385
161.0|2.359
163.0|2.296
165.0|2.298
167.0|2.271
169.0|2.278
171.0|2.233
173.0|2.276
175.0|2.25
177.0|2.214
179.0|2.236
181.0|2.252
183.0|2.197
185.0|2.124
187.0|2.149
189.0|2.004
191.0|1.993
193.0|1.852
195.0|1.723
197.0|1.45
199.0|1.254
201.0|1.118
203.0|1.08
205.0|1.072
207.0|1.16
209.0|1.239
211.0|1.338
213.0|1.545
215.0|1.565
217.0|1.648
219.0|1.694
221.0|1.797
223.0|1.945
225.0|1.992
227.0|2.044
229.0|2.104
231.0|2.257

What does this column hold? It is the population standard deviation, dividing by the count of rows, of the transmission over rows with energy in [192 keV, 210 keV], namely 0.270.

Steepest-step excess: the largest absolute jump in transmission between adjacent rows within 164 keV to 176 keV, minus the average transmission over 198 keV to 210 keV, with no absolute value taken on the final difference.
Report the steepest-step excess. -1.1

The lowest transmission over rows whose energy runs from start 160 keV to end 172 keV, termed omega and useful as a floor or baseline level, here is 2.233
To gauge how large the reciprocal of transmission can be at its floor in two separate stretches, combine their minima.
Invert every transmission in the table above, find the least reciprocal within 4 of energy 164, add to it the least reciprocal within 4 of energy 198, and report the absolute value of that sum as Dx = 1.00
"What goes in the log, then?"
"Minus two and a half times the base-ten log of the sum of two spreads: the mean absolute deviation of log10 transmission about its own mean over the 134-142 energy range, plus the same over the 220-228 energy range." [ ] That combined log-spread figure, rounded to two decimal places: 4.02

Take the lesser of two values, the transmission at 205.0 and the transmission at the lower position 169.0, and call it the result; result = 1.1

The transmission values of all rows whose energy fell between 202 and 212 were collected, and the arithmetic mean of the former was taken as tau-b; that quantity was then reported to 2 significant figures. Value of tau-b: 1.2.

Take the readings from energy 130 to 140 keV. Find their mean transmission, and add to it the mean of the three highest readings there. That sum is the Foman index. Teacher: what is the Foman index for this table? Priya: 4.9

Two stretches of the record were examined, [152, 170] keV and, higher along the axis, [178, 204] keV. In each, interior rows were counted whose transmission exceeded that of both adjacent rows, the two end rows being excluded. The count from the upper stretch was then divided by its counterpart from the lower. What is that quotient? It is 1.0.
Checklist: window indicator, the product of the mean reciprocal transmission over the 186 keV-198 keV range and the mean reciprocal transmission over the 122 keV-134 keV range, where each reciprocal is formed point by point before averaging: 0.24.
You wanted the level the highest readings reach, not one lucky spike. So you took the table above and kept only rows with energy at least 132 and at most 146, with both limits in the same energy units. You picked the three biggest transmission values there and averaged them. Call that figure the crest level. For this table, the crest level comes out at 2.46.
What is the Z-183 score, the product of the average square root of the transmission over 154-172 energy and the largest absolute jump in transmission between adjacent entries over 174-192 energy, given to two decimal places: 0.22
